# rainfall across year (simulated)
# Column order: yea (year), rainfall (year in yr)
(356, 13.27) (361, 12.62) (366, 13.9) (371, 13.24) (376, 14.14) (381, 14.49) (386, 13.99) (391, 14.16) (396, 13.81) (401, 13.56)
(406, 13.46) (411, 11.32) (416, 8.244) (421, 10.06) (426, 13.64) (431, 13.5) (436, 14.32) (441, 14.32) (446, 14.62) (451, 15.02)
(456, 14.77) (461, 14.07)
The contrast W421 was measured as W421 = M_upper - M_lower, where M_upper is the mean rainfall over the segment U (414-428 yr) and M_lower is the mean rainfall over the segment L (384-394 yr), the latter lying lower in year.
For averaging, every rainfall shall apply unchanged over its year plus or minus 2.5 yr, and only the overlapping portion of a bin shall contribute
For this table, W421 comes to -3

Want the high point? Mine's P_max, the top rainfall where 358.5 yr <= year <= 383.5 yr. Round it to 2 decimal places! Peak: 14.49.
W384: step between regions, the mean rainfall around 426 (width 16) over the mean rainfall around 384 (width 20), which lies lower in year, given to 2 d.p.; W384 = 0.87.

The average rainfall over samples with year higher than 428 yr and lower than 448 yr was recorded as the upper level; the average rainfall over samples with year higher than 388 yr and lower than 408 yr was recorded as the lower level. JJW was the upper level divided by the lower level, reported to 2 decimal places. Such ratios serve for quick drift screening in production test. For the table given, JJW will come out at 1.03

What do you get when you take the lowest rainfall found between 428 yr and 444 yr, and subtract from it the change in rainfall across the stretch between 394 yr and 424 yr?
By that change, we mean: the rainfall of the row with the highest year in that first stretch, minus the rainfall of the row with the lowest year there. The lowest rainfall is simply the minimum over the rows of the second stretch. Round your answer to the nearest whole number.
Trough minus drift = 17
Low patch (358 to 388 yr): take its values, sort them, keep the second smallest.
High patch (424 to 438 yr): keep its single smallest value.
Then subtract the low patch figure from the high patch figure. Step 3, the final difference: 0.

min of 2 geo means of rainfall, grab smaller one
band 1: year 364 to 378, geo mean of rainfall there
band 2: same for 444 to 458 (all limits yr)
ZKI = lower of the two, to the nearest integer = 14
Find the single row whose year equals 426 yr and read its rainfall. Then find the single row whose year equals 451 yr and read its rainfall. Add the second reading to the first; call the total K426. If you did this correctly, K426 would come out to 28.7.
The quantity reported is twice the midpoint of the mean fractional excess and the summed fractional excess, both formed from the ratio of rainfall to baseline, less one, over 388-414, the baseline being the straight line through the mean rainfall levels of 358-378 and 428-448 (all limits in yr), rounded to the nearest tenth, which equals -0.2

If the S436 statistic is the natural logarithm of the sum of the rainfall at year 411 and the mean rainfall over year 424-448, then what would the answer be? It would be 3.23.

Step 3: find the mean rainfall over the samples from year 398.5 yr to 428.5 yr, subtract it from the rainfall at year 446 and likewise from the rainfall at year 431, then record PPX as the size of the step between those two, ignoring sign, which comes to 1.1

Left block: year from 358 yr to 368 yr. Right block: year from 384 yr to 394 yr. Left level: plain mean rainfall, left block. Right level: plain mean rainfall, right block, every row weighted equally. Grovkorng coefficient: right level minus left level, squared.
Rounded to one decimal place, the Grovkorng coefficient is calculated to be 0.7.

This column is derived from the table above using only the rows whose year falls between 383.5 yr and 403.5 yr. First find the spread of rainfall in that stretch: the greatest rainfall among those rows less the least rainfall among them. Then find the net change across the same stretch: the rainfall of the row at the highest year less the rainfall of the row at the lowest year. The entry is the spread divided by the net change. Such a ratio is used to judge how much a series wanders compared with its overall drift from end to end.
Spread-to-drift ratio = -1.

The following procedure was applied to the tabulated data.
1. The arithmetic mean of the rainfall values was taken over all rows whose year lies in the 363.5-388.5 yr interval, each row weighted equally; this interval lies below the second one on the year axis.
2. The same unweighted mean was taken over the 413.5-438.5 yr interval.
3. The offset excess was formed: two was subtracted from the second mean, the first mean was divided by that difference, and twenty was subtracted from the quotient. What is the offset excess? -18.6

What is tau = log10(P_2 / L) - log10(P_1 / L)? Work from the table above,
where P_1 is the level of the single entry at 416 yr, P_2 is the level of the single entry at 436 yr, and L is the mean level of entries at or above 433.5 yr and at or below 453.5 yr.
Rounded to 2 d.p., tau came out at 0.24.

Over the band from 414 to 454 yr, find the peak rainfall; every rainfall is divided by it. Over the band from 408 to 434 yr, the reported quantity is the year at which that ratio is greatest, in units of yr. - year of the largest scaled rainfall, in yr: 426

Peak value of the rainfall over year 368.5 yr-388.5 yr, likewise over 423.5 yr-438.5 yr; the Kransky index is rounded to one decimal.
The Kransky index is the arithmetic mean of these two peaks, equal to 14.4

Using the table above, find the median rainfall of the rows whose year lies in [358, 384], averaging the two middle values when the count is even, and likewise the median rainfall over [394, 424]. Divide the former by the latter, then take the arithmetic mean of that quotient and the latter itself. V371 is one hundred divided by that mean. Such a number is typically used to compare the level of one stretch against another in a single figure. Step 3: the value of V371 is 14.8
